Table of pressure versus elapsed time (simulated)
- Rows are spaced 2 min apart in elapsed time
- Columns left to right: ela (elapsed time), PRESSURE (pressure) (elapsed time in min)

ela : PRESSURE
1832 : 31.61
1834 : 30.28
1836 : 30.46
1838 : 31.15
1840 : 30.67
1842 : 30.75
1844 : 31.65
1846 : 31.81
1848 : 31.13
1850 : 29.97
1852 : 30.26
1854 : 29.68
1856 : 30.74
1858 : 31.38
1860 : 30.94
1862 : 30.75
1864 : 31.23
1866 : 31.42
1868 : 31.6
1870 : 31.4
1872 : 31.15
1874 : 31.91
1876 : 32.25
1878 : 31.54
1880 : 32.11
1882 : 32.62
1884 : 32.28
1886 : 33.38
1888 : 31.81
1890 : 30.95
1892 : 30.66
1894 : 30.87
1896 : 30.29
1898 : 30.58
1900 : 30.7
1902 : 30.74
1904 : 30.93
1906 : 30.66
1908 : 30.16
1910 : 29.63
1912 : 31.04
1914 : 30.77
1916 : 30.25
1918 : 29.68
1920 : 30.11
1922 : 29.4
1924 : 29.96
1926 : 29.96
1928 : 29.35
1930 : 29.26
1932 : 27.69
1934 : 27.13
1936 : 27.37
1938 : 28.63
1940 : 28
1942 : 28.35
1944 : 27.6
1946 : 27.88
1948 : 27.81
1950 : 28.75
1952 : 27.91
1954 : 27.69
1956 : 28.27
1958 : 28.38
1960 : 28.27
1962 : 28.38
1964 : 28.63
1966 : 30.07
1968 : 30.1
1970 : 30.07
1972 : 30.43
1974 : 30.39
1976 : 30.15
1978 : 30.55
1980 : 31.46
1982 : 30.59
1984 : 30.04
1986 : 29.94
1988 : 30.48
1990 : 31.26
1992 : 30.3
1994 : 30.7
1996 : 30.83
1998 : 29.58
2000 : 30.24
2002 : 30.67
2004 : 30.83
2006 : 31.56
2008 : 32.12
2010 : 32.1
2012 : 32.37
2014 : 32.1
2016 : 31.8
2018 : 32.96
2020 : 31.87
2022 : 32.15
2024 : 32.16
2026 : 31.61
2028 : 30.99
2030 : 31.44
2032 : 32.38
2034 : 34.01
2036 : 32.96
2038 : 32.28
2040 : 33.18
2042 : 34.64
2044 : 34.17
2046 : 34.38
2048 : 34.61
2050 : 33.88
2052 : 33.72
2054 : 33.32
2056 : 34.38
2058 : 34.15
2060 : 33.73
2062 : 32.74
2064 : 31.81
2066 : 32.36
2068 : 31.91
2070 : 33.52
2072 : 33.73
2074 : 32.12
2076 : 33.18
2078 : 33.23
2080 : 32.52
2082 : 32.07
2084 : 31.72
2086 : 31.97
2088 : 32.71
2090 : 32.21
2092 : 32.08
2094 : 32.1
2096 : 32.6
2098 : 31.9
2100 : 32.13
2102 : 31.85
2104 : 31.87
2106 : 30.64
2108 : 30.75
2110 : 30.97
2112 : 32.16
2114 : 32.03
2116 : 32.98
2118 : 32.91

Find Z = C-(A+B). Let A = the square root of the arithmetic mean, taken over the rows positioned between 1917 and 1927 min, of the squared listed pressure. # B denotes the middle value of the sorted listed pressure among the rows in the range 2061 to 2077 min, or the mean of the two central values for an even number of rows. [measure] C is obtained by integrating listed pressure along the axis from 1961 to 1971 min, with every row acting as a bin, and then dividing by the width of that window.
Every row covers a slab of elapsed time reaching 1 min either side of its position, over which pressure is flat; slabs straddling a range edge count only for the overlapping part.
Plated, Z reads -32.9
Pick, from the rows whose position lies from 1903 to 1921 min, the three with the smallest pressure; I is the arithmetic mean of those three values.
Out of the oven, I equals 29.8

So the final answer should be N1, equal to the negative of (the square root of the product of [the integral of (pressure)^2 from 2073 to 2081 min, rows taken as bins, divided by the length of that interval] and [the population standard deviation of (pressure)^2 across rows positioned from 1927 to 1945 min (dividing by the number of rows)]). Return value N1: -214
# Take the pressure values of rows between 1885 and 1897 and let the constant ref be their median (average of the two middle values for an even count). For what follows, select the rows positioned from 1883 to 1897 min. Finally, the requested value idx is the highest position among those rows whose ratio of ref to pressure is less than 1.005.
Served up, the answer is 1894 min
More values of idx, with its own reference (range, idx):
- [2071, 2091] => 2090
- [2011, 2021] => 2020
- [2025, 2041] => 2040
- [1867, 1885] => 1884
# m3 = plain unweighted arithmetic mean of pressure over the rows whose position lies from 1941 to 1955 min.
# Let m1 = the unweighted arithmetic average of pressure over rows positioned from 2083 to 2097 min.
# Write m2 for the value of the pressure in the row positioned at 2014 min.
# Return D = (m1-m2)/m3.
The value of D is 0.00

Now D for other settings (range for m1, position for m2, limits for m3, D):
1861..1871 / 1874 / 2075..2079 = -0.02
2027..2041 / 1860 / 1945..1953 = 0.05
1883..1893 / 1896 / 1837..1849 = 0.05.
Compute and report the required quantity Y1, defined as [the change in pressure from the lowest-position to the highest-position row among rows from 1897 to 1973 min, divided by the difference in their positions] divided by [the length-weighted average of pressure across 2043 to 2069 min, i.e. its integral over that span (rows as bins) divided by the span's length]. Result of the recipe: -0.0001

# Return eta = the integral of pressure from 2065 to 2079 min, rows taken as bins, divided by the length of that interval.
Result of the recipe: 32.9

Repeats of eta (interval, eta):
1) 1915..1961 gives 28.6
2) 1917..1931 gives 29.7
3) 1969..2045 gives 31.5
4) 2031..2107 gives 32.9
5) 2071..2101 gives 32.4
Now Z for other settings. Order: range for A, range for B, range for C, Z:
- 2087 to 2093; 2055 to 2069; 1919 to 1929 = -35.3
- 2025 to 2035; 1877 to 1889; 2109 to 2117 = -32.3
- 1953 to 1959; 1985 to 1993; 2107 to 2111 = -27.6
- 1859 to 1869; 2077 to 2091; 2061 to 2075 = -30.8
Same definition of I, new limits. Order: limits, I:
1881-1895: 30.8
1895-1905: 30.5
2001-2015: 31.0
